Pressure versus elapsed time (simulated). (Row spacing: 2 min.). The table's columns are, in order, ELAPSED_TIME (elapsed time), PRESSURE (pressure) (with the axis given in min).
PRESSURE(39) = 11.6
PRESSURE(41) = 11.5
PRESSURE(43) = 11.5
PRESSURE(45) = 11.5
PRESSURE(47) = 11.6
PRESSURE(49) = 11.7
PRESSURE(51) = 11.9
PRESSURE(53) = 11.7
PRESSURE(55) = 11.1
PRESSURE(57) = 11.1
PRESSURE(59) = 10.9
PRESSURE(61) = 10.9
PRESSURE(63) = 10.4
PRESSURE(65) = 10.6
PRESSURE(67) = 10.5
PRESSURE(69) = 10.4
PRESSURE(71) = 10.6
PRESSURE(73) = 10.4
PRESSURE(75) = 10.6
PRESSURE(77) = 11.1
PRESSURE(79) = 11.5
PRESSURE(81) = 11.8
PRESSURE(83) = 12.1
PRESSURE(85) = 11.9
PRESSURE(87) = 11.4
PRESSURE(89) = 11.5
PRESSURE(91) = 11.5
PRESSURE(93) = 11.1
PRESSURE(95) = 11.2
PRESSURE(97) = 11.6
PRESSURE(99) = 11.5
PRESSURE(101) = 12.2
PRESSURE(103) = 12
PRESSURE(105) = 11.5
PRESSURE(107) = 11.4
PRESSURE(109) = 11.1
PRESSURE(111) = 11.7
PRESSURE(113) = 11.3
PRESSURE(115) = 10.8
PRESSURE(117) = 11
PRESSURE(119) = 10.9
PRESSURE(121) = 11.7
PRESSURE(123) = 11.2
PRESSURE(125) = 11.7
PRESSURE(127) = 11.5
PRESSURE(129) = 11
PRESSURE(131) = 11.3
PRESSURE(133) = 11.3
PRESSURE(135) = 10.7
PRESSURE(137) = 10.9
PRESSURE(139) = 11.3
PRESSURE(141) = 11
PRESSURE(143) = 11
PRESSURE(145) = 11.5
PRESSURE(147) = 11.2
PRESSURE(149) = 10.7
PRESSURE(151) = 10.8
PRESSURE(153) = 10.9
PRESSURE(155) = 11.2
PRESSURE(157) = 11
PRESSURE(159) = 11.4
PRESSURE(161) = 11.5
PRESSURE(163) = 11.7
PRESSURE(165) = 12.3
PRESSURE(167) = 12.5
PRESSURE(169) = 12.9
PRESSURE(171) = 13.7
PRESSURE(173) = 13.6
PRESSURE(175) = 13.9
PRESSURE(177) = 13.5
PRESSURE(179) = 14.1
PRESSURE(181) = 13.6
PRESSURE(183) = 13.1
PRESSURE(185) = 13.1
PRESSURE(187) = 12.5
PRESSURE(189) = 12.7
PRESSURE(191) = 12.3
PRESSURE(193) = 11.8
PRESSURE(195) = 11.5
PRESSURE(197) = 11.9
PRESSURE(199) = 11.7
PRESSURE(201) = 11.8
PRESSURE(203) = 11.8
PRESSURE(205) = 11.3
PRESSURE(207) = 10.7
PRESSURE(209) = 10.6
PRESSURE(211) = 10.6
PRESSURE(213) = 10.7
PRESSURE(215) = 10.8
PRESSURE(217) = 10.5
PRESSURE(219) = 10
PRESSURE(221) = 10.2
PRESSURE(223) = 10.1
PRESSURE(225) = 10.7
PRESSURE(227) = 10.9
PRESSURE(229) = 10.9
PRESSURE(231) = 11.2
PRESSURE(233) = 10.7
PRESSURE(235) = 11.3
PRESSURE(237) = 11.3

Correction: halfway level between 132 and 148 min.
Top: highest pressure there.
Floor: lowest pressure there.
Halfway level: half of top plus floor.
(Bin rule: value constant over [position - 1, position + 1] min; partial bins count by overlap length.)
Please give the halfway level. 11.1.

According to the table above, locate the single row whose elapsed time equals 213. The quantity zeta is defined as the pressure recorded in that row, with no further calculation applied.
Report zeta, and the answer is 10.7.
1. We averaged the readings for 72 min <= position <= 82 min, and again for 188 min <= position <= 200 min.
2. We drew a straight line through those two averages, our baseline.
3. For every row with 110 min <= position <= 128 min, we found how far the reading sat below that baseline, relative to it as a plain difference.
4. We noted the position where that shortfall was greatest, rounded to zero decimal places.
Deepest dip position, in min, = 115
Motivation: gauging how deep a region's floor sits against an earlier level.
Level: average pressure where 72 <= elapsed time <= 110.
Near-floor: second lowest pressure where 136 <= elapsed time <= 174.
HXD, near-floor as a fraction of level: 0.94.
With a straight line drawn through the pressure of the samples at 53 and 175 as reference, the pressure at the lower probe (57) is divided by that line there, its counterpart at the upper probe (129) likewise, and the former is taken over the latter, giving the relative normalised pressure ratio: 1.12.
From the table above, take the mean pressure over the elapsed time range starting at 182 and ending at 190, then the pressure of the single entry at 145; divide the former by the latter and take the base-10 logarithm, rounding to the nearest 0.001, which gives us 0.048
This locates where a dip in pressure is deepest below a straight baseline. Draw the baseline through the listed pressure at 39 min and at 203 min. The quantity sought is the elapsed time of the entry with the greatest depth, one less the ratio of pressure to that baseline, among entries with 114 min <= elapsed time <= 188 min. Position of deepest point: 149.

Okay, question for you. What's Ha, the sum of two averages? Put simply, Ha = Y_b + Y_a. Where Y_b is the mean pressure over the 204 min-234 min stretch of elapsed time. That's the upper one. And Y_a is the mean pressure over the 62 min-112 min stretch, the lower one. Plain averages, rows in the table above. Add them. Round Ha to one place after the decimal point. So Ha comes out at 21.9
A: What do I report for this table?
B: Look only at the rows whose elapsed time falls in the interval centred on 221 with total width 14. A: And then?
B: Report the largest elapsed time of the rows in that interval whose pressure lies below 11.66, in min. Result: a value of 227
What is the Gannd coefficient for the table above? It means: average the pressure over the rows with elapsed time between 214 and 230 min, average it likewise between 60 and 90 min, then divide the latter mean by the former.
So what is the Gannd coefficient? 1.05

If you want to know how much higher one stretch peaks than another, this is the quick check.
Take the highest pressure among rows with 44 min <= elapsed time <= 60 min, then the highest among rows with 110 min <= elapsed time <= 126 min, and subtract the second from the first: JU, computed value 0.2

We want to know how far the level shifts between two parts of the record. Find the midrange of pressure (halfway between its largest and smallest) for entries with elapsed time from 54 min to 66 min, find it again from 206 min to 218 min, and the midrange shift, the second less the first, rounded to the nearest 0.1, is -0.1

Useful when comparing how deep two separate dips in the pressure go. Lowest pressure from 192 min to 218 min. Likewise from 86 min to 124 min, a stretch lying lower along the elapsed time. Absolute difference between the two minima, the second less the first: 0.30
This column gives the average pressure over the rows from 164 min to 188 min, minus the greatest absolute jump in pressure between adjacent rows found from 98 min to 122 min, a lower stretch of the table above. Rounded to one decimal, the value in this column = 12.4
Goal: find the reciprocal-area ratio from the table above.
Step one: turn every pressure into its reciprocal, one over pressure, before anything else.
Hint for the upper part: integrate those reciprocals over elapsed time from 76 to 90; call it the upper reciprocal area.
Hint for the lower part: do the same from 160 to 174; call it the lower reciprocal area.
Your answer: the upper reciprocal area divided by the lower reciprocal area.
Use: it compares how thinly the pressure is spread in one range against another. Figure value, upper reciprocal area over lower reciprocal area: 1.08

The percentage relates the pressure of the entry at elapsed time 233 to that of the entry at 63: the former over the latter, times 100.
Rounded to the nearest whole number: 103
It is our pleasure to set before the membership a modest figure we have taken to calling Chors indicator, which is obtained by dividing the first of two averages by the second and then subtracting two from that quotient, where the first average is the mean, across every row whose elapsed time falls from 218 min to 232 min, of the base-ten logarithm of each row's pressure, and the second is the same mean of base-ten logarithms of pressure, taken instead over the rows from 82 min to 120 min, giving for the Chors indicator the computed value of -1.033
